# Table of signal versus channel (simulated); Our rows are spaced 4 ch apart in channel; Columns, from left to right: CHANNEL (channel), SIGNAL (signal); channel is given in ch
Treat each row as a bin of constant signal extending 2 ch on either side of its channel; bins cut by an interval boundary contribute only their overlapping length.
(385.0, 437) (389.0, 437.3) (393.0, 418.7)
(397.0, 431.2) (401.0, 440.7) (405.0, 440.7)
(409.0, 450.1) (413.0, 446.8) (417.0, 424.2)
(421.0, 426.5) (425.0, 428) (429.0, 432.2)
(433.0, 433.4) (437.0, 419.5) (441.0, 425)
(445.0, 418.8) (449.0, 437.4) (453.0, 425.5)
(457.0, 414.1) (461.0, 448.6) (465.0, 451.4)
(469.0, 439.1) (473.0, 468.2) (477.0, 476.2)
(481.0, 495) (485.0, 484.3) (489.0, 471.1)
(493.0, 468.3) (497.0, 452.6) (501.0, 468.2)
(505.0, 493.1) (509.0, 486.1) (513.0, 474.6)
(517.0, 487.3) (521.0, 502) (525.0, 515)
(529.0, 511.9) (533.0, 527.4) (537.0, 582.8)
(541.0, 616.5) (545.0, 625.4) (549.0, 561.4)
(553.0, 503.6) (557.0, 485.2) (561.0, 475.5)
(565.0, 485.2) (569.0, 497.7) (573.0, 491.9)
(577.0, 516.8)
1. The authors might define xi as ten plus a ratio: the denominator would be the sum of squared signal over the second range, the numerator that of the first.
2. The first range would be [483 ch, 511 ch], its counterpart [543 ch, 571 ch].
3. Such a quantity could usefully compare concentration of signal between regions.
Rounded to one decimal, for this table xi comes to 10.8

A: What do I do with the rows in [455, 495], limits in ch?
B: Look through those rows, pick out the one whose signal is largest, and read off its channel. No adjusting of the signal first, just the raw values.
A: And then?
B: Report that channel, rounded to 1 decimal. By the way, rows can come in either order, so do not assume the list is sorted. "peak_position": 481.0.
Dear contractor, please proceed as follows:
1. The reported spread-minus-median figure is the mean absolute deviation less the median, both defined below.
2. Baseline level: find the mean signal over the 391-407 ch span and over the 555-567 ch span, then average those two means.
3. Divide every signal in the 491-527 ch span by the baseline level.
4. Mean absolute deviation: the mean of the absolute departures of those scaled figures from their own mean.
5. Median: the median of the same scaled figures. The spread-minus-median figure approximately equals -1.03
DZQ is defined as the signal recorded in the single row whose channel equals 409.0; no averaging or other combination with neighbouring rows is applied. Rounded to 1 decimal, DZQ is 450.1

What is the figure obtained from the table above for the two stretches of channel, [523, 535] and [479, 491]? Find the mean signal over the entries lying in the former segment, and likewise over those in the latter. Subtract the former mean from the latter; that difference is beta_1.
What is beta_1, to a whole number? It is -35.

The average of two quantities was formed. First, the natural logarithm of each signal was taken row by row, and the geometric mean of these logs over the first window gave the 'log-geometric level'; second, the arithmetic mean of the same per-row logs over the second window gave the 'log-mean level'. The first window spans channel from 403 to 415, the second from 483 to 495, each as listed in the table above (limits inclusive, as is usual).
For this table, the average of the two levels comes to 6.13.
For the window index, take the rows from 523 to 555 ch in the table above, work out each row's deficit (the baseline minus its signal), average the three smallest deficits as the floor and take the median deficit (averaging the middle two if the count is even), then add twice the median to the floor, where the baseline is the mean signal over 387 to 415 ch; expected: -383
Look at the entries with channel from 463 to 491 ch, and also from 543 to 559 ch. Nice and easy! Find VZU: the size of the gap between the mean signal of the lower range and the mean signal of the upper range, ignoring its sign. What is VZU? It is 75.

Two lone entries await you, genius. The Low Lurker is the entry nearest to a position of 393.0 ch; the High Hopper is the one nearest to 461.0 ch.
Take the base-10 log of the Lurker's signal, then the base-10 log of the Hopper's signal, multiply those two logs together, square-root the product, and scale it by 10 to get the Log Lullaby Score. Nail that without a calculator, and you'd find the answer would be 26.4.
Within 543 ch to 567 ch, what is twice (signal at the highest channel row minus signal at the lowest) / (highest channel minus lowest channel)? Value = -14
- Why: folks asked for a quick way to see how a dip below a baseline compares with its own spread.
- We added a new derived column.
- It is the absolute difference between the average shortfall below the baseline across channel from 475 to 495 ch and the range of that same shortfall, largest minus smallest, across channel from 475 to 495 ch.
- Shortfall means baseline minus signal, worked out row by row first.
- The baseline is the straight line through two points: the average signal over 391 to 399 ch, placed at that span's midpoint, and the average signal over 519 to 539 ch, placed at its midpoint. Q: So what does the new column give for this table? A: 21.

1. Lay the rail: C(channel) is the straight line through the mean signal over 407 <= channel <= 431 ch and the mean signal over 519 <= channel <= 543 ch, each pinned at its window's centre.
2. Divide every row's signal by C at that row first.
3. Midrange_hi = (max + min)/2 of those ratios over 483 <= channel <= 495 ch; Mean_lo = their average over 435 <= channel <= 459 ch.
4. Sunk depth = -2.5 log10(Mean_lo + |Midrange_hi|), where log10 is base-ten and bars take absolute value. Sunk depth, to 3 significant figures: -0.677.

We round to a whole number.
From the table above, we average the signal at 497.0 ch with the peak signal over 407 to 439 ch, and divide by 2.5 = 181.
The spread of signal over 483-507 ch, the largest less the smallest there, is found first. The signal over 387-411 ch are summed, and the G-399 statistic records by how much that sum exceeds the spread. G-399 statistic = 2578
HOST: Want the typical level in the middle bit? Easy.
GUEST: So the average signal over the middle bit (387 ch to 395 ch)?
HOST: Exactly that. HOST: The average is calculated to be 428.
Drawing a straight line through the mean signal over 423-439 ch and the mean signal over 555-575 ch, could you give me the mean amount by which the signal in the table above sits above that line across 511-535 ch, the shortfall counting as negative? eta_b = 34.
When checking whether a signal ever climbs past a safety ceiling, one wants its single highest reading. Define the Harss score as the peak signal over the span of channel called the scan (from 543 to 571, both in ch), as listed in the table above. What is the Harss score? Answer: 625.4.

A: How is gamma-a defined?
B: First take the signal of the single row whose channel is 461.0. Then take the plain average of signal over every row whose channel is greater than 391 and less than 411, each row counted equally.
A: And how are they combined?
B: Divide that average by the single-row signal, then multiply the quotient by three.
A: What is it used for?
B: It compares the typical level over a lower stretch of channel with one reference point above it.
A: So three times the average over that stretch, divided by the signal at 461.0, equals 2.92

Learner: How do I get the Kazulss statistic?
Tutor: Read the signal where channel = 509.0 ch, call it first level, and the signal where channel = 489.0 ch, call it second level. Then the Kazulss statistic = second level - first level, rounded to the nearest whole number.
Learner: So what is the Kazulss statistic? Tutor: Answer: -15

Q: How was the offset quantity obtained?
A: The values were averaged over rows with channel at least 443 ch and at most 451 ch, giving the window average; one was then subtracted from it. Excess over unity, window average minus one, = 427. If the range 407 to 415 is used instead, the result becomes 447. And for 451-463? 428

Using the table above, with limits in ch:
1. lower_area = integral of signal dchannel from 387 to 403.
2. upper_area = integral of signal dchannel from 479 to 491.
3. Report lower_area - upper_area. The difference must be 1110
